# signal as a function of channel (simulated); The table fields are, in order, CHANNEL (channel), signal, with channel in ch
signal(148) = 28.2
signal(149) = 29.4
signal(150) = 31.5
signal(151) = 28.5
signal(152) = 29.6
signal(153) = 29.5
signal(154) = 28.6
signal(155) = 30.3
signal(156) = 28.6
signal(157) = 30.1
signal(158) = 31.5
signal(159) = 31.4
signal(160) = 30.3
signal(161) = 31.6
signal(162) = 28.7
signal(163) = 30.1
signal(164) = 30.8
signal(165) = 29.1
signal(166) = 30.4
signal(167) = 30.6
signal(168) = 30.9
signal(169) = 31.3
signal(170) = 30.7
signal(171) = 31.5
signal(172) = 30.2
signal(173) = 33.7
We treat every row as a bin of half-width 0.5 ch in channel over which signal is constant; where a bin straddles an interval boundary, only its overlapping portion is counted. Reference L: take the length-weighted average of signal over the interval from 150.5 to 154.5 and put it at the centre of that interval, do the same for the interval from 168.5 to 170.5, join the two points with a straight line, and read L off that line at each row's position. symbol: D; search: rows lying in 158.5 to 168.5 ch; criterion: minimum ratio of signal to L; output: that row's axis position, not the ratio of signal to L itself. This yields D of 162 ch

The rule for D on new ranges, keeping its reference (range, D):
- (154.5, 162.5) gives 162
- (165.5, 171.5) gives 170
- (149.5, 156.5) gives 156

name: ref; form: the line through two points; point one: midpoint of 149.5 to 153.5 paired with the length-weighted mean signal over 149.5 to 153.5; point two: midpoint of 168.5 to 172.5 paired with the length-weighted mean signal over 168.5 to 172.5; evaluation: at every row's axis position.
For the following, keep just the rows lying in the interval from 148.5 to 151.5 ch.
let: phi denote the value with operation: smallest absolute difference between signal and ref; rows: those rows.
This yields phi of 0.22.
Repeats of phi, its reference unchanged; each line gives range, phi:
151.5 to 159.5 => 0.01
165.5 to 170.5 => 0.11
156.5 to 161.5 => 0.01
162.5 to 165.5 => 0.27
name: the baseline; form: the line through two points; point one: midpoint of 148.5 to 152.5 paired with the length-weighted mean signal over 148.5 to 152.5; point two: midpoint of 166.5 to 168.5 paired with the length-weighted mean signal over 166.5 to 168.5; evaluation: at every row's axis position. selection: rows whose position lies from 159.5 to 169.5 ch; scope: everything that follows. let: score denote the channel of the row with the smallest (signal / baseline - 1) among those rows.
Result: 162 ch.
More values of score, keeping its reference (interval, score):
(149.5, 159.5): 156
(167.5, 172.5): 172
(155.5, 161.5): 156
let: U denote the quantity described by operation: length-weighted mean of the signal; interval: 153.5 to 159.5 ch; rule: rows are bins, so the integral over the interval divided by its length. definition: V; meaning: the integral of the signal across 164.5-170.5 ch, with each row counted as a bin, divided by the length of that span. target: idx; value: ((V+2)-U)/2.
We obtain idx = 1.21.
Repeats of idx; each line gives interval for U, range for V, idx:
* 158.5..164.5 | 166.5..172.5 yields 1.19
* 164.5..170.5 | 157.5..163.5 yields 1.05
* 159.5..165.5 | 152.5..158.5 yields 0.83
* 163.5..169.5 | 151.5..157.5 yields 0.47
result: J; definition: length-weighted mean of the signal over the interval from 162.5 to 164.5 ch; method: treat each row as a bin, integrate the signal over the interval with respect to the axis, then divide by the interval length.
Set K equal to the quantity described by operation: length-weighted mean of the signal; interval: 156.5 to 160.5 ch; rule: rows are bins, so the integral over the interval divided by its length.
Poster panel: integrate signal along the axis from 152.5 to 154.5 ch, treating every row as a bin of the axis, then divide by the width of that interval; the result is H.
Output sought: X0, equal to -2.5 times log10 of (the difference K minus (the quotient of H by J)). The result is -3.69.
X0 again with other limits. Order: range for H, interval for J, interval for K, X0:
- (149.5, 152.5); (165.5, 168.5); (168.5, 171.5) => -3.70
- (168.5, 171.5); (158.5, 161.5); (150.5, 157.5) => -3.63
